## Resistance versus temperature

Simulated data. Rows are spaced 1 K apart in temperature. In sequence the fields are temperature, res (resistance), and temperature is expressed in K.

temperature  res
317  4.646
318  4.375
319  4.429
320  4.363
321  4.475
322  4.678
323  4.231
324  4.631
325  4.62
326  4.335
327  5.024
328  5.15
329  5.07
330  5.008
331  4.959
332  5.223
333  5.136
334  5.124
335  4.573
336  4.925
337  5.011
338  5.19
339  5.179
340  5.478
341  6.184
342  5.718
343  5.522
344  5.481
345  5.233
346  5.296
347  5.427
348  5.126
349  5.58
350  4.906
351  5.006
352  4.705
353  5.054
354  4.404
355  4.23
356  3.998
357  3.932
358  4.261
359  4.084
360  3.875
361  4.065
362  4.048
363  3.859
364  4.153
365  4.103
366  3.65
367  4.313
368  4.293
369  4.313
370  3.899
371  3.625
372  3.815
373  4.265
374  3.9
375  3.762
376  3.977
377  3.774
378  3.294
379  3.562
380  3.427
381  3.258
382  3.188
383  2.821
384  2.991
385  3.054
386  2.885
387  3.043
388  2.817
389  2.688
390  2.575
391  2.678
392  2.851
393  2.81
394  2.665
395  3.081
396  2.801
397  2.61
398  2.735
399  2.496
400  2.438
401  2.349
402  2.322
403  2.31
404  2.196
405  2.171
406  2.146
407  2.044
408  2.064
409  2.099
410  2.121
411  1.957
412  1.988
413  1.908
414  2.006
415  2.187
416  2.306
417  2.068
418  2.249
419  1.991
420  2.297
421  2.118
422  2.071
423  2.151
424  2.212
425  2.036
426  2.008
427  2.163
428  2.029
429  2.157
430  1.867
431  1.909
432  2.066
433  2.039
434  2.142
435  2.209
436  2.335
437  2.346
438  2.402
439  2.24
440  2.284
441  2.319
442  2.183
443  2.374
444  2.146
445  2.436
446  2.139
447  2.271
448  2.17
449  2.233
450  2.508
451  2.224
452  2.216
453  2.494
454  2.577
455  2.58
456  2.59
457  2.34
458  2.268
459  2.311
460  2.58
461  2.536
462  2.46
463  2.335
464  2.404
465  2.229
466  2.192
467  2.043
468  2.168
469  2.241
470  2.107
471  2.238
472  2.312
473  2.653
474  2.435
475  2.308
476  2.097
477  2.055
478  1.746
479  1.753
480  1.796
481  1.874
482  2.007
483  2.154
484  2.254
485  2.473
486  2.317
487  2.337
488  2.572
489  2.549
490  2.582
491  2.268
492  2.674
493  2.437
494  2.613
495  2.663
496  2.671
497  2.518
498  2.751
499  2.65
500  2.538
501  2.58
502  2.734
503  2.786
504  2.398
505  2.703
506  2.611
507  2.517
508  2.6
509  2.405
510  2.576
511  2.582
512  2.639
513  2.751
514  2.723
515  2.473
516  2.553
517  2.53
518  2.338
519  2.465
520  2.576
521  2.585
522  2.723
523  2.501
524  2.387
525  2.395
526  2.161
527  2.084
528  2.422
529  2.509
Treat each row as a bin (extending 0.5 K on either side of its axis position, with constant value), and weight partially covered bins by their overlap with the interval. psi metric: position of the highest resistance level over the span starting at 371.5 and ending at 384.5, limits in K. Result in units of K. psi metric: 373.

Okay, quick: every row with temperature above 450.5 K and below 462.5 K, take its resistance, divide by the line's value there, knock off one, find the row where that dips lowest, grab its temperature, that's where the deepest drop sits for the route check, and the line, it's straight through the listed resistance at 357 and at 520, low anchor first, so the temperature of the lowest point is 452 K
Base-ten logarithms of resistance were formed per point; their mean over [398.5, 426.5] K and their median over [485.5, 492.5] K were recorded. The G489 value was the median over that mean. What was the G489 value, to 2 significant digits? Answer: 1.2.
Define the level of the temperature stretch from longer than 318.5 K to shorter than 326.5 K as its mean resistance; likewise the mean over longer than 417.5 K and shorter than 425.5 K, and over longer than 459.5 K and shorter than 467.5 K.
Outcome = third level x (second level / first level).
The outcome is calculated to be 1.12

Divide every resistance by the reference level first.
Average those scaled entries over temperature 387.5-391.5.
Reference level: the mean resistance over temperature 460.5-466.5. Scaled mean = 1.1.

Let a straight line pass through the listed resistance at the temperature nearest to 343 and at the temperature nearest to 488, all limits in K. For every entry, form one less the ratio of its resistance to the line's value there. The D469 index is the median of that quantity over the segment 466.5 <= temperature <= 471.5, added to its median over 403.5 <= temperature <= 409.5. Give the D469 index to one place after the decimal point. 0.8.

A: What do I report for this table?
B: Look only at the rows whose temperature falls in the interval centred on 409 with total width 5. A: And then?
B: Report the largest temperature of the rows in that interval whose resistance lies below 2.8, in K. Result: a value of 411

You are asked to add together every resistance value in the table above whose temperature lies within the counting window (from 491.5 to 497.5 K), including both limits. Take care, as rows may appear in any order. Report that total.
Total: 16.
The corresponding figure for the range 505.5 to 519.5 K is 36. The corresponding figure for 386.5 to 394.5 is 22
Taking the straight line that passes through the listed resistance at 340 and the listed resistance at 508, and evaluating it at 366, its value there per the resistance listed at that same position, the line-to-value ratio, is 1.4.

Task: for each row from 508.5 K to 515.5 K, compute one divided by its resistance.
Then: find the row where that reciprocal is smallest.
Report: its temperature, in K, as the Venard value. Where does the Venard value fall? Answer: 513 K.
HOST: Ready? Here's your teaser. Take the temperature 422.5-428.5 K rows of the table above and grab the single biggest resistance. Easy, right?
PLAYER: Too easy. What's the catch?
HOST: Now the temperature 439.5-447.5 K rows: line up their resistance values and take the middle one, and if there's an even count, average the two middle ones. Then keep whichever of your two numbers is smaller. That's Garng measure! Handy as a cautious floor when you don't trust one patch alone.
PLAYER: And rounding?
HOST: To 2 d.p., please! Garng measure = 2.21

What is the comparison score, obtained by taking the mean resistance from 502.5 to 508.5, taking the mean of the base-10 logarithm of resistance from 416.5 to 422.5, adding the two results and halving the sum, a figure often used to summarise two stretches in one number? 1.47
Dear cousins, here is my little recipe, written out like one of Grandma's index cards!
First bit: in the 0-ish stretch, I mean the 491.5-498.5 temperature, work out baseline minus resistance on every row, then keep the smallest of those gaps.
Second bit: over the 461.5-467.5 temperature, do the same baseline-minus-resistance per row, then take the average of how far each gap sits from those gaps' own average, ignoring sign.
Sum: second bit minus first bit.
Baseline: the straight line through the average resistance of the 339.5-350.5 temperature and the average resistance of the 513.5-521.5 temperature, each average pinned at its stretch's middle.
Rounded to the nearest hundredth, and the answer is -0.01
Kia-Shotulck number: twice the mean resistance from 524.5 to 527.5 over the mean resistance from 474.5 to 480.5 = 2.3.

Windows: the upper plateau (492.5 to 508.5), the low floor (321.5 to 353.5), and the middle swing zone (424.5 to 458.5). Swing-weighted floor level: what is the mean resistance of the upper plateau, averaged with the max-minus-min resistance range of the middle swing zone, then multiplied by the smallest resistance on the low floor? 7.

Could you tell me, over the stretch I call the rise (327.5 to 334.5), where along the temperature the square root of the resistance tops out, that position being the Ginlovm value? 332 K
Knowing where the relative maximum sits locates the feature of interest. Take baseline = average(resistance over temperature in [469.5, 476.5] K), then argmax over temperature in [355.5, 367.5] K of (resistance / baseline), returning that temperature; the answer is 367 K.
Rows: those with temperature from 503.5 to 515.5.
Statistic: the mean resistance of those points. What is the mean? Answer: 2.6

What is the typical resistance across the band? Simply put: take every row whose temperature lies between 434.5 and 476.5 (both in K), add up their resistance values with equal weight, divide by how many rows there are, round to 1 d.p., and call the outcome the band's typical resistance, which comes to 2.3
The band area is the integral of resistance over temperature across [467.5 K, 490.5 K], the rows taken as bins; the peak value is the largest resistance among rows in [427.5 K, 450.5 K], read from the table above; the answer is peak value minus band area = -49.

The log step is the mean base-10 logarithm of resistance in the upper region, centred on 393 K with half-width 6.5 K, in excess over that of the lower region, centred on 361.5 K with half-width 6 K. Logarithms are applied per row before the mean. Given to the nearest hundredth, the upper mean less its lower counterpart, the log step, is -0.16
